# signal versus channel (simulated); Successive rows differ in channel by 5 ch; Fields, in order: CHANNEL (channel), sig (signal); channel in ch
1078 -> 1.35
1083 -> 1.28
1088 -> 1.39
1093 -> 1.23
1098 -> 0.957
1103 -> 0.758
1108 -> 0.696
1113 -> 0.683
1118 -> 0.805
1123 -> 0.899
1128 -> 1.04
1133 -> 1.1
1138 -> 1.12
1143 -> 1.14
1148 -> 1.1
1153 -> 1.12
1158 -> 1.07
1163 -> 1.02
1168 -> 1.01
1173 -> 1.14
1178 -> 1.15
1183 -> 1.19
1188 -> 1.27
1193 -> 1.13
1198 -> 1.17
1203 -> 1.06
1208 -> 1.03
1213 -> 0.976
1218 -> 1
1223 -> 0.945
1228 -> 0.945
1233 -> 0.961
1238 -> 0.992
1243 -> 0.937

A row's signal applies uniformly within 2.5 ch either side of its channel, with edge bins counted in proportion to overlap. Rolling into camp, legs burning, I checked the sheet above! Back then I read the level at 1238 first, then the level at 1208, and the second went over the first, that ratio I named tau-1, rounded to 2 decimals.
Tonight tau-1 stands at 1.04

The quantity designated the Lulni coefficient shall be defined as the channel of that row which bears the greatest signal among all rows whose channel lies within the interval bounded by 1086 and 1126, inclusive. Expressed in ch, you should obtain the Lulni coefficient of 1088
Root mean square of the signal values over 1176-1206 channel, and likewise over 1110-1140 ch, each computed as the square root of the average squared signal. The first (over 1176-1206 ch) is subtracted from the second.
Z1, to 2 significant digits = -0.21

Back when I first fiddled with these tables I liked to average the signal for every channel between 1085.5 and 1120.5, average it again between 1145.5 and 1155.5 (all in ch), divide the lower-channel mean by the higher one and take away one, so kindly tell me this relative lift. -0.16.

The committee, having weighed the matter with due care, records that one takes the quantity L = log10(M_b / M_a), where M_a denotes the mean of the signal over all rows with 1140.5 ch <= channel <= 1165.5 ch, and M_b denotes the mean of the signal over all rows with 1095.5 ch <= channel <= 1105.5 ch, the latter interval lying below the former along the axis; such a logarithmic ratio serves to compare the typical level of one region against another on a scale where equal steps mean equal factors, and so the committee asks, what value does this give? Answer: -0.10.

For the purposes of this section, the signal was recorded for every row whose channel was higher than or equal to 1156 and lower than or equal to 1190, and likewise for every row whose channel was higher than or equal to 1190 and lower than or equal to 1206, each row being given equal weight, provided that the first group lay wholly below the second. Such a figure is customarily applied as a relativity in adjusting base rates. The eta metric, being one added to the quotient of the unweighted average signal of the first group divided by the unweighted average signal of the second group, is 2.00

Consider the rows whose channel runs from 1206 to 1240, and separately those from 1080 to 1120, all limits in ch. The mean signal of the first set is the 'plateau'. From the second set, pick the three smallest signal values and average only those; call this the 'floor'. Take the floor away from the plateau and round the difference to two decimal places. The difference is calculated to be 0.27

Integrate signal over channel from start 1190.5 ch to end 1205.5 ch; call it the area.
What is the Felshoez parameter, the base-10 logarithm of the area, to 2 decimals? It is 1.23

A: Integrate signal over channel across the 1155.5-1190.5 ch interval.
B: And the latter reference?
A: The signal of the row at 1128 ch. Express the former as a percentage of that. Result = 3774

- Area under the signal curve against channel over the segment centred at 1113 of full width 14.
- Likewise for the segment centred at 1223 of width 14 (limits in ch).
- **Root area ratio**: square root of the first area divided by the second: 0.87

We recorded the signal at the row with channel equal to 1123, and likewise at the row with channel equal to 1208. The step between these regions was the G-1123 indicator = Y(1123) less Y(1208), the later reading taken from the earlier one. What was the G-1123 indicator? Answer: -0.13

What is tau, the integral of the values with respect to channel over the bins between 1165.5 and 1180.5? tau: 16.5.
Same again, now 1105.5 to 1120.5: 10.9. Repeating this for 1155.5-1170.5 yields 15.5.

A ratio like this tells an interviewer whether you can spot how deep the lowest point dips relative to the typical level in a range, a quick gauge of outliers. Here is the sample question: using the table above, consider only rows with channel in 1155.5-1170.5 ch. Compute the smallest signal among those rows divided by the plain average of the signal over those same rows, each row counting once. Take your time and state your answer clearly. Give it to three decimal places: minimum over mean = 0.977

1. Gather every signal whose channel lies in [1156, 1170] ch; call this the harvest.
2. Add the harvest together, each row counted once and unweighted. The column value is 3.1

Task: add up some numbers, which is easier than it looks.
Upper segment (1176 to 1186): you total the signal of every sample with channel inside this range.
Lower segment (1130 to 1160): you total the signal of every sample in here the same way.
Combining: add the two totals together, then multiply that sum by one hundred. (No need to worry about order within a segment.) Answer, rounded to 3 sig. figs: 899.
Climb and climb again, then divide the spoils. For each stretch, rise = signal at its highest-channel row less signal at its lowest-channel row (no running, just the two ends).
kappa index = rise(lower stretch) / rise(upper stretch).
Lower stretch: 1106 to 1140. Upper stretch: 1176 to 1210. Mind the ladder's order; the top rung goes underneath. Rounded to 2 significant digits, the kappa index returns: -3.5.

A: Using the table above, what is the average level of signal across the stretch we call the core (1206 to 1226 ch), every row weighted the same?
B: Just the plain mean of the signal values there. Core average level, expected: 0.99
